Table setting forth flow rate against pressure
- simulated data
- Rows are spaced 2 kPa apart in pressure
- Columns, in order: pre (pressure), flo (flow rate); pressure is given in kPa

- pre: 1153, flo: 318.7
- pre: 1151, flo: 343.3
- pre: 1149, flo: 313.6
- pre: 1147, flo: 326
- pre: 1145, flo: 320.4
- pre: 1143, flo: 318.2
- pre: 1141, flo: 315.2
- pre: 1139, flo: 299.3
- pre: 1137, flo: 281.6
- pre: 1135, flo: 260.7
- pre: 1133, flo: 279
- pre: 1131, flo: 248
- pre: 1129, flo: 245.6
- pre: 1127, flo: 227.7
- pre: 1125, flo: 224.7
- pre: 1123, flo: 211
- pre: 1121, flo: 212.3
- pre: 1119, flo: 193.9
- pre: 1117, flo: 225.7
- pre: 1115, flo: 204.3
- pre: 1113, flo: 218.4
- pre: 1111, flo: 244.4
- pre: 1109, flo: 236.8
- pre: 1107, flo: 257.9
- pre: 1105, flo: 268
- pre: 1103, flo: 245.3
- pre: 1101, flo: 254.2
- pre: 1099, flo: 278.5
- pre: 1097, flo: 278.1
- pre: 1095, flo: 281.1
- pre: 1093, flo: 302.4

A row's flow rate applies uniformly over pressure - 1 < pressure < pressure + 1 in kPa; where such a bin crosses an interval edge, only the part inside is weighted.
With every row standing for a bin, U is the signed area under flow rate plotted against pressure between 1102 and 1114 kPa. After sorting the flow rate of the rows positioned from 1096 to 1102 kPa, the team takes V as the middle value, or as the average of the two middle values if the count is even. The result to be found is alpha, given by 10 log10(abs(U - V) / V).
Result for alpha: 9.8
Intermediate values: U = 2942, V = 278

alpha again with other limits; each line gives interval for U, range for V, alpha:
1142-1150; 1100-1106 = 9.6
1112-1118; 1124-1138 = 6.3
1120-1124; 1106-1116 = 4.1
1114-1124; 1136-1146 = 7.5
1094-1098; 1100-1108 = 5.3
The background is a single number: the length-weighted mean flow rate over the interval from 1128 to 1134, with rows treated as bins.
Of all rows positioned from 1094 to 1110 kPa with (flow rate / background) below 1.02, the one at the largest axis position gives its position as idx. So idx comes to 1109 kPa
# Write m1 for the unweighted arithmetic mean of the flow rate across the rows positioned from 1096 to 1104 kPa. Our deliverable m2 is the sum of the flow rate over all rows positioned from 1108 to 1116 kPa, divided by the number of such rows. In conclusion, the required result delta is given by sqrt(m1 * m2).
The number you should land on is 244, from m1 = 264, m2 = 226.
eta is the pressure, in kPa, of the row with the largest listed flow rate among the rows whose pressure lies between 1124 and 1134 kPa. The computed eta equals 1133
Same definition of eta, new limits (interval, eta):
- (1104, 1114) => 1105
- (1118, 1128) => 1127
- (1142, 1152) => 1151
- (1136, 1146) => 1145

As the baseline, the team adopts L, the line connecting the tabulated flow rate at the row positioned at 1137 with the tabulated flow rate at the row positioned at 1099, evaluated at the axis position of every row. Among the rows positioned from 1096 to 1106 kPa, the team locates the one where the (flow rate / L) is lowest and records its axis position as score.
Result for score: 1103 kPa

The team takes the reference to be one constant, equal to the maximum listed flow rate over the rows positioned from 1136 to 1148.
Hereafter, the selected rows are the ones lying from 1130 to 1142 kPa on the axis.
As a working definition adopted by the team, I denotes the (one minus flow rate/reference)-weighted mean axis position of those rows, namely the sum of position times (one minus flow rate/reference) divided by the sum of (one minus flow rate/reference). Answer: 1134.5 kPa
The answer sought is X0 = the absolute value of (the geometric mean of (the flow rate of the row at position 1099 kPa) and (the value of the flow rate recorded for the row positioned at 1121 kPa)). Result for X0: 243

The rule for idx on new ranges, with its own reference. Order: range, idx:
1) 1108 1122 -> 1121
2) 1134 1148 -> 1135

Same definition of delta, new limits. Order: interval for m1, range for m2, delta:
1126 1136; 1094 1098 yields 266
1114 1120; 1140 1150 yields 257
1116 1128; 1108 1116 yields 221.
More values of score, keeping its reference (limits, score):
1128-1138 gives 1129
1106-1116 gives 1115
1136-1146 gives 1137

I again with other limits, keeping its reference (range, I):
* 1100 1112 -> 1106.2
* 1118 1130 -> 1123.5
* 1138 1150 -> 1142.3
